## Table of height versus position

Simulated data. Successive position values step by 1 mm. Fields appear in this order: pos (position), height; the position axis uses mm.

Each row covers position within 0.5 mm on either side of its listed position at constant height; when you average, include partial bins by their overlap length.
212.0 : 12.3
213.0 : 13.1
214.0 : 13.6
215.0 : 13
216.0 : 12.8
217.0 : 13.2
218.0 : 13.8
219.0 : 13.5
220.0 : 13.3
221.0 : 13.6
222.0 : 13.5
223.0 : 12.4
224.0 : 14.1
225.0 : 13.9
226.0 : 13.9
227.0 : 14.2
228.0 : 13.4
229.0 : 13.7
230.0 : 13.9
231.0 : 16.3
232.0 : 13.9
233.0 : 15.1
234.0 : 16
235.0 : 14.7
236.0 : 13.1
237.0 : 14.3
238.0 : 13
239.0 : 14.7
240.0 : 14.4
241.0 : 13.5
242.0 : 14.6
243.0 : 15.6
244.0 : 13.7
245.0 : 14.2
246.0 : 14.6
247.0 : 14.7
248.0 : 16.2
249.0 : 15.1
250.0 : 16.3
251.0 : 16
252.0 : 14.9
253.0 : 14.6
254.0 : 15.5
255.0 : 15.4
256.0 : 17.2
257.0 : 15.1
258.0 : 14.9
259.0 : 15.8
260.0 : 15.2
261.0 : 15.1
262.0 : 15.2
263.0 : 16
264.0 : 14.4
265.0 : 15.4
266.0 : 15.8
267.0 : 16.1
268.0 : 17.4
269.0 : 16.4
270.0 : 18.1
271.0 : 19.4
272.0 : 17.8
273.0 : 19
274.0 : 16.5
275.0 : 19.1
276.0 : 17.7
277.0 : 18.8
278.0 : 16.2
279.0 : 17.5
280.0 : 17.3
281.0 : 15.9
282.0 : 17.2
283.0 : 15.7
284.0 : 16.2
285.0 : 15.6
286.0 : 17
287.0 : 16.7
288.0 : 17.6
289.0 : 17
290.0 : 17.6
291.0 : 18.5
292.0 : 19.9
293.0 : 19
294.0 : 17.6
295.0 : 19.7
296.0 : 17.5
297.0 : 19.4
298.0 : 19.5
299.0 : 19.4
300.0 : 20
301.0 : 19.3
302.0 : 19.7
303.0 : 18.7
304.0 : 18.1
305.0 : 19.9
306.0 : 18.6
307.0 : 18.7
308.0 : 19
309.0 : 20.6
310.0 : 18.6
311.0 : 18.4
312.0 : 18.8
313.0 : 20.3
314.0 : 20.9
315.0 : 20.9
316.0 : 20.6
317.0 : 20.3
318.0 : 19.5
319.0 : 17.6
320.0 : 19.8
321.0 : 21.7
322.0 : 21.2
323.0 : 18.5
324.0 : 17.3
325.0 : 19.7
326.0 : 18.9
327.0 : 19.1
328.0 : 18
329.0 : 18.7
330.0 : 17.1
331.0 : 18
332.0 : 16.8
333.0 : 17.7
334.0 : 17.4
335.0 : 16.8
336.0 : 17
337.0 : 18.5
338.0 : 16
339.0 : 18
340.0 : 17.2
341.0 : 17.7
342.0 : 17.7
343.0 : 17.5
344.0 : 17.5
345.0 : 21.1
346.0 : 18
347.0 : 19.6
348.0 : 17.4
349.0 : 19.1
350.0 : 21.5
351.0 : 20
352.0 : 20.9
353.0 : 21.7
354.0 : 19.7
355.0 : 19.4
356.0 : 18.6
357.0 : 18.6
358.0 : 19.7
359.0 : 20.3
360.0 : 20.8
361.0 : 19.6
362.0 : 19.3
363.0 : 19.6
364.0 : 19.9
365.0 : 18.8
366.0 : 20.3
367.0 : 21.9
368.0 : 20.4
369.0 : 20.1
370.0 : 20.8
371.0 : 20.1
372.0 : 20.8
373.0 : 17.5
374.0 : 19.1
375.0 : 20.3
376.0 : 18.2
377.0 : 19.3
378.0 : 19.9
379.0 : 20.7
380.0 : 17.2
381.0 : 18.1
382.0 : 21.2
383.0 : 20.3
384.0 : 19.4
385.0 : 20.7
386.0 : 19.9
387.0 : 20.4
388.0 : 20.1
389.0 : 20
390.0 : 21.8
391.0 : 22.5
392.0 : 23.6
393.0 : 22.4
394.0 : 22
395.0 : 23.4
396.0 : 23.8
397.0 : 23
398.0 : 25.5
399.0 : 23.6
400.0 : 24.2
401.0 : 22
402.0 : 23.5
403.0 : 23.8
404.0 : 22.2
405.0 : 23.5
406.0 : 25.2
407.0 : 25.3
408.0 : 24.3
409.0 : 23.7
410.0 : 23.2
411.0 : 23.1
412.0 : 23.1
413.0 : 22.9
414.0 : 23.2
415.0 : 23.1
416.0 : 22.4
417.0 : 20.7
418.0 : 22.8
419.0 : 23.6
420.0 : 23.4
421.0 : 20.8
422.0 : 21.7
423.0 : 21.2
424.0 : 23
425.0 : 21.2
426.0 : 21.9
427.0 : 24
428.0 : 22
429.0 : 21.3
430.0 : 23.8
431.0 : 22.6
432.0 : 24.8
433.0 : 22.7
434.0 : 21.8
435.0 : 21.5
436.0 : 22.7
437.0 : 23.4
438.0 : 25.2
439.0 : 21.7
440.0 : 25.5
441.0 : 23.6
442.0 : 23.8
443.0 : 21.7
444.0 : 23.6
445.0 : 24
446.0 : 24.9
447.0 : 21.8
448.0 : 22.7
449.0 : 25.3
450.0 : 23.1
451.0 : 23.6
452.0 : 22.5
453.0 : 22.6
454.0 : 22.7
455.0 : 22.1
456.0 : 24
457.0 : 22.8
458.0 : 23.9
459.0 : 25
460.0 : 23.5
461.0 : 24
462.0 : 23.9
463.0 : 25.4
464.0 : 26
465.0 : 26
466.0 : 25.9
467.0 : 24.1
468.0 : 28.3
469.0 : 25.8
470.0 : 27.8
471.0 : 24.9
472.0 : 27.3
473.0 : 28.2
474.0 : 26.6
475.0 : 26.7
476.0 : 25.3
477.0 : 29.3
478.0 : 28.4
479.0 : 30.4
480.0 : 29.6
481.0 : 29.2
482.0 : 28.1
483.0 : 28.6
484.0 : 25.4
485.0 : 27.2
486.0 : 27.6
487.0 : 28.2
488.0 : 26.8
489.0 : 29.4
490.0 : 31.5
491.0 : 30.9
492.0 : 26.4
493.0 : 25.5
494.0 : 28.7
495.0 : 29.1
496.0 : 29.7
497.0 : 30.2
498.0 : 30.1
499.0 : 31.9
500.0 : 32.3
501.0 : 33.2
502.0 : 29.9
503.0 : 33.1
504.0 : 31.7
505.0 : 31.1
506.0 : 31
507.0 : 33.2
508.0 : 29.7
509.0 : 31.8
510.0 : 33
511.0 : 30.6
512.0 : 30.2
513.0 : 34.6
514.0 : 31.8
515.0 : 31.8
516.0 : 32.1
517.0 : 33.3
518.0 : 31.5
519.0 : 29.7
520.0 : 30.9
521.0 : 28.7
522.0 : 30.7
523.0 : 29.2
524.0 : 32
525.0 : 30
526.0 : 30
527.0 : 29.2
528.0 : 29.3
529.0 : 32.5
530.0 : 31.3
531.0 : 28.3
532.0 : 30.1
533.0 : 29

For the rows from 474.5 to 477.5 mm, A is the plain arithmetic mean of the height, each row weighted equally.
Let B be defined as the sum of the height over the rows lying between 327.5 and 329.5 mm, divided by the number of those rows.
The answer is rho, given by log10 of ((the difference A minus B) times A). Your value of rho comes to 2.37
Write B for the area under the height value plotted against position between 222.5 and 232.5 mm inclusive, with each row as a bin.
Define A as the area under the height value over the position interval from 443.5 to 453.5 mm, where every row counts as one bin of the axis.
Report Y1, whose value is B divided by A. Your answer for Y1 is 0.6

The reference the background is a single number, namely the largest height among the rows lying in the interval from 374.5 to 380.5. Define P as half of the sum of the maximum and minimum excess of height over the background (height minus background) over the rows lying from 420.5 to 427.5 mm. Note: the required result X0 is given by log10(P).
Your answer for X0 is 0.23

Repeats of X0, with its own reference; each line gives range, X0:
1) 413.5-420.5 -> 0.16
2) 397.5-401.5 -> 0.48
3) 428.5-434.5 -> 0.37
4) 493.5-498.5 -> 0.94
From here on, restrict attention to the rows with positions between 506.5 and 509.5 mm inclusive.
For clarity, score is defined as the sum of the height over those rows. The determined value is 95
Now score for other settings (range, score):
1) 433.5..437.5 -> 89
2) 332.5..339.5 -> 121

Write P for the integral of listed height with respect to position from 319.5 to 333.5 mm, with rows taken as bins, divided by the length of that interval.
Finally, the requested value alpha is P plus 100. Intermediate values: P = 19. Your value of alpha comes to 119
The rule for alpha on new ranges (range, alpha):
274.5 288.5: 117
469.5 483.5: 128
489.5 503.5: 130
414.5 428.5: 122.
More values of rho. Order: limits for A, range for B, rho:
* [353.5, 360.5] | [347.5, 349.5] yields 1.42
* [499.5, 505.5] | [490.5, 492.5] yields 2.01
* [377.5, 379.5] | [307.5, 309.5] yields 1.01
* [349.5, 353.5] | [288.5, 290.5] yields 1.89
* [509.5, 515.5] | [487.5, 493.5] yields 2.06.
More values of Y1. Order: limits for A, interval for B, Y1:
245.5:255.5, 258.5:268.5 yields 1.0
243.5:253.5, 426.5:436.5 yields 1.5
